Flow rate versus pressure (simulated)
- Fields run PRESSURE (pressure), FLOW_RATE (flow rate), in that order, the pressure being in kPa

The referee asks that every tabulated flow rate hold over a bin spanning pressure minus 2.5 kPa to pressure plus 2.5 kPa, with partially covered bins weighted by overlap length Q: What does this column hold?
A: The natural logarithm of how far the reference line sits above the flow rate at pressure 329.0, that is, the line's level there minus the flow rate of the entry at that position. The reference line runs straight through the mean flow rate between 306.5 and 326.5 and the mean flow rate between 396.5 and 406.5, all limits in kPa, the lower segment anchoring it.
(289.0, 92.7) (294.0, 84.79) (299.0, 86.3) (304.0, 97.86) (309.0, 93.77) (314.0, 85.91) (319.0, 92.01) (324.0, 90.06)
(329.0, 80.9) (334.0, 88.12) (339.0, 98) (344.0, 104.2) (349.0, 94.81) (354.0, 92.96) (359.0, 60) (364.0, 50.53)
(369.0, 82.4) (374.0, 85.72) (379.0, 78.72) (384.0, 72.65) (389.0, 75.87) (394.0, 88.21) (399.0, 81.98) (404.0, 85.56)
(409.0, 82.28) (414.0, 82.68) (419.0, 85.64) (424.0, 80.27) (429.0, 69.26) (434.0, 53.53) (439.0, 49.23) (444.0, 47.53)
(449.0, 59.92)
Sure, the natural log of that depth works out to 2.1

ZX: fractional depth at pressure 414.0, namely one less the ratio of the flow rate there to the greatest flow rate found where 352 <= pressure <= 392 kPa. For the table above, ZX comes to 0.11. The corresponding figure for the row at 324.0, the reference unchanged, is 0.03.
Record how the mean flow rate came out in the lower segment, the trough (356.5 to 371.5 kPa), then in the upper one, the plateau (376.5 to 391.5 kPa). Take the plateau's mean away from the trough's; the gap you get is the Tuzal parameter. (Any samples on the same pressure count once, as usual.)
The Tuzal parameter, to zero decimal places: -11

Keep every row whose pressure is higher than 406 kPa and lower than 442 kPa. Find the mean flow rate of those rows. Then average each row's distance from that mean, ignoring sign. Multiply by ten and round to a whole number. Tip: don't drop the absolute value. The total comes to 124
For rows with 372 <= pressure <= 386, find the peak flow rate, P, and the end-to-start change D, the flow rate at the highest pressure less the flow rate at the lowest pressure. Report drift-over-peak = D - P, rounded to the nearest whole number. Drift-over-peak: -99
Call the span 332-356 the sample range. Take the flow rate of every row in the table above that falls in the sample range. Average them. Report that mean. 96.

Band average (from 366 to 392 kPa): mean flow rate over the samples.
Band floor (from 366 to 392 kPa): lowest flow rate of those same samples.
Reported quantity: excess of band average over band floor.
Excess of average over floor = 6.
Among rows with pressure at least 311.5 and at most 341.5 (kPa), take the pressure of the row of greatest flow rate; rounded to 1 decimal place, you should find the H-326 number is 339.0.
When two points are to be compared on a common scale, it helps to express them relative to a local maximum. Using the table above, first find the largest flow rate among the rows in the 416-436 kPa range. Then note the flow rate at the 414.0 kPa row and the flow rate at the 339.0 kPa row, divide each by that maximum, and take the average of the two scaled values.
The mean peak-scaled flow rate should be 1.055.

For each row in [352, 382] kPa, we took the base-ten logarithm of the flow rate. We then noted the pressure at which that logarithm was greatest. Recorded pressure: 354.0 kPa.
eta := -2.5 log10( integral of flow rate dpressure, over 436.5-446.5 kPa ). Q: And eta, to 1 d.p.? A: -6.7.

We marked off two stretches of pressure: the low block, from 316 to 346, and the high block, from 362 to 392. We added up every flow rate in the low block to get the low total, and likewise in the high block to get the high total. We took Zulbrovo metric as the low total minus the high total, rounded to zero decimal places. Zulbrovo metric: 107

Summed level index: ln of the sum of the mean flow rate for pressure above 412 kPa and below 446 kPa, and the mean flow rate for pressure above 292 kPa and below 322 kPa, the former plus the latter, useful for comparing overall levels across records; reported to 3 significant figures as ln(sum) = 5.06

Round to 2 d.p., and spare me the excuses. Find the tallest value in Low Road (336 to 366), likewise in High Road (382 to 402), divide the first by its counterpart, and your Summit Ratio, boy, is 1.18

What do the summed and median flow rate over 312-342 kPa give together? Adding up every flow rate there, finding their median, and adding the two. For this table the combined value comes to 624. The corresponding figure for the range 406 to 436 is 535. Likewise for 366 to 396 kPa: 564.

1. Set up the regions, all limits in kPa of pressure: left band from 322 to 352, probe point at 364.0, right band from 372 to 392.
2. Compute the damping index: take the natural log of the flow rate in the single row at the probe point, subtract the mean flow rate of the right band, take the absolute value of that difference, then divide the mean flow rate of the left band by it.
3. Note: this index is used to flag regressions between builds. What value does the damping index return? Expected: 1.25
